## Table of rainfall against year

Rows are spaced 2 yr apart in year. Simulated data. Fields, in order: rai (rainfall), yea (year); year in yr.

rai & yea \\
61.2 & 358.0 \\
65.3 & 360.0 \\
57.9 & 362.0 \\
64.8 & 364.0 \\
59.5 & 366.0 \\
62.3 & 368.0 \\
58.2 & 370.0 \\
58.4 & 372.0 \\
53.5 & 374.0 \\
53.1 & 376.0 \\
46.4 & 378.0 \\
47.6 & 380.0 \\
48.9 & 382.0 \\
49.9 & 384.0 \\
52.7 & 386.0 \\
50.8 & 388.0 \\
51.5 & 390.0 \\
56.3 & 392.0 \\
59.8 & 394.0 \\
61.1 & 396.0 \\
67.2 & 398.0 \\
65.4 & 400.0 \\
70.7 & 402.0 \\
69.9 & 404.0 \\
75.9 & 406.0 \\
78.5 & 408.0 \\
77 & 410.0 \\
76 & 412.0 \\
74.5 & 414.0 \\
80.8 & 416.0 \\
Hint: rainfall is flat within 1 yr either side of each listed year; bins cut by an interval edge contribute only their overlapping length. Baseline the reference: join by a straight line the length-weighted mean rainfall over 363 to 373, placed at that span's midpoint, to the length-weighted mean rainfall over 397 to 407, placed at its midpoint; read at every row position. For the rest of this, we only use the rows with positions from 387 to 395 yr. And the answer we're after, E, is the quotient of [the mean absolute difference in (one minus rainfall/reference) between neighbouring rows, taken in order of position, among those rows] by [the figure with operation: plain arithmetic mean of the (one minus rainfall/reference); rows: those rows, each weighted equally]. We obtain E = 0.2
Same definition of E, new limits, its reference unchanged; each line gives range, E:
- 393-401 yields 0.6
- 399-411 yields -1.4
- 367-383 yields 0.3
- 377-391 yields 0.1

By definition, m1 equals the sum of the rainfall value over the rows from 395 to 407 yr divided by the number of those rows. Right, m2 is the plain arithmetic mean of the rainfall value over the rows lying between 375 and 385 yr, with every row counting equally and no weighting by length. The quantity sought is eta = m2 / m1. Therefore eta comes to 0.7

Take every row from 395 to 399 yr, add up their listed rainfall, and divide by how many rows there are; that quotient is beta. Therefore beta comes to 64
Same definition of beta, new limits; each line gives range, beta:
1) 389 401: 60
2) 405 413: 77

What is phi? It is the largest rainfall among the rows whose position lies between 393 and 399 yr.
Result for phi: 67.2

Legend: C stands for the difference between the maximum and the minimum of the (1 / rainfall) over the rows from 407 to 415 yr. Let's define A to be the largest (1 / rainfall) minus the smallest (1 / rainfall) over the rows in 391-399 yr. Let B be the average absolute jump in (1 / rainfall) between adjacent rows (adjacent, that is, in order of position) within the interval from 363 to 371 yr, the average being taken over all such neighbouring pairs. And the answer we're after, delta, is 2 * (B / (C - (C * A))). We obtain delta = 3.2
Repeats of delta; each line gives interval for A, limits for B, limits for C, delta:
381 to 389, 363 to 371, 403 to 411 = 1.4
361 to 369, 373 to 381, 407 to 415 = 3.3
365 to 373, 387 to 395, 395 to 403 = 0.9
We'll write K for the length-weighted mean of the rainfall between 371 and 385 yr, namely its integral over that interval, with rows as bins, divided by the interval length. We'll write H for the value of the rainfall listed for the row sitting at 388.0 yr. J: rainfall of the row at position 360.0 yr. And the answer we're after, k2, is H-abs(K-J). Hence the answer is 37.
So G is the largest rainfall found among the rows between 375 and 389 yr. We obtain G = 53.1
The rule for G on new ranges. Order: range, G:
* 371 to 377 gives 58.4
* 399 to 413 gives 78.5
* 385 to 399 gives 67.2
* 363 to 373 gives 64.8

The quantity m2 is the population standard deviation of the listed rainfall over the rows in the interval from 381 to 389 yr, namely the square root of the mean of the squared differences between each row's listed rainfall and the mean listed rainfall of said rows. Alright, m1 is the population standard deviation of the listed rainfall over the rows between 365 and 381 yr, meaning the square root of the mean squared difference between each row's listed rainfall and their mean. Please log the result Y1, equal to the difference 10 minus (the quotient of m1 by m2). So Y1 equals 6.2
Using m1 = 5.4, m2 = 1.40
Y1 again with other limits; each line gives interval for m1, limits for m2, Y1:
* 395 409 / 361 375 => 8.3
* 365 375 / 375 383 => 8.9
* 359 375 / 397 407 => 9.0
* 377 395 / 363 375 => 8.9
